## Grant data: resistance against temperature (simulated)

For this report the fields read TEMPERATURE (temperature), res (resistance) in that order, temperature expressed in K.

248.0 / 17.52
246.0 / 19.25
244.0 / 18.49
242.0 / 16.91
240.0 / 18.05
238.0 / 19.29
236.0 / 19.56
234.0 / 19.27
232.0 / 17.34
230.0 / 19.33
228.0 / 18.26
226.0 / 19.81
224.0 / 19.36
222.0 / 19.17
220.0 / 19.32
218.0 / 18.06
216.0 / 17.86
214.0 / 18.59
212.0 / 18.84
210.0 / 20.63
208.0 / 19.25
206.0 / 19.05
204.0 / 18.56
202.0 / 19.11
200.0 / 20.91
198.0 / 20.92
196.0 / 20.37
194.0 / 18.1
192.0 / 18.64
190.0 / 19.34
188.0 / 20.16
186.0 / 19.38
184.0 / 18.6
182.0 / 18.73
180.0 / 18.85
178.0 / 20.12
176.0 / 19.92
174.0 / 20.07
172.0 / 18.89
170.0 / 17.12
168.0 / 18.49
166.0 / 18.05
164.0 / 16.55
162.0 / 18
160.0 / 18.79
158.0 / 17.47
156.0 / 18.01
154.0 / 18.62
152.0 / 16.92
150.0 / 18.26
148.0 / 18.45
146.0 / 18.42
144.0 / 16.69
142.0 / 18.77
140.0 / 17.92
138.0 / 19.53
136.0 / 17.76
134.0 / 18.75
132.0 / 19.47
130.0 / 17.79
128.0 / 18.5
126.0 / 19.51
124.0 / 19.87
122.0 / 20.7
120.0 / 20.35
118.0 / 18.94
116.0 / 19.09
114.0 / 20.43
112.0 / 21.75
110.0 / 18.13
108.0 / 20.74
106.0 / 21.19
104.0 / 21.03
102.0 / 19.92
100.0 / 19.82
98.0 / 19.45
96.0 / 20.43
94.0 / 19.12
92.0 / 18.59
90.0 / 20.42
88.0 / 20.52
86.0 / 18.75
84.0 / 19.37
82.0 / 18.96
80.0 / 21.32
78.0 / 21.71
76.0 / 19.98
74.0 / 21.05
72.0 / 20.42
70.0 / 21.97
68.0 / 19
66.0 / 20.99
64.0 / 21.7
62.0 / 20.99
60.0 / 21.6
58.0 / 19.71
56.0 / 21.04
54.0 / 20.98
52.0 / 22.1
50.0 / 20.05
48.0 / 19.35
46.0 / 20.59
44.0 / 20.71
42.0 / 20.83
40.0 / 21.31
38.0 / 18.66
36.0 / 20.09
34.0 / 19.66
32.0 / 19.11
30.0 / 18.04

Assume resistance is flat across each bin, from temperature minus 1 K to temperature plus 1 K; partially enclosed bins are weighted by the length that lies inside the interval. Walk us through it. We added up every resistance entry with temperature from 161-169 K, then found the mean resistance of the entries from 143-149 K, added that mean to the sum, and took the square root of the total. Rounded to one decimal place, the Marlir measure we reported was 9.4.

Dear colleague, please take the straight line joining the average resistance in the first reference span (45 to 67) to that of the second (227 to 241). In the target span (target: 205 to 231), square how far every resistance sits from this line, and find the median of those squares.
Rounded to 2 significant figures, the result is 0.26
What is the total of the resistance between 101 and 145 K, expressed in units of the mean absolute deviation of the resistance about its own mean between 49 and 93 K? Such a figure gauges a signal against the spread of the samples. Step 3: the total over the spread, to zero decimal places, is 477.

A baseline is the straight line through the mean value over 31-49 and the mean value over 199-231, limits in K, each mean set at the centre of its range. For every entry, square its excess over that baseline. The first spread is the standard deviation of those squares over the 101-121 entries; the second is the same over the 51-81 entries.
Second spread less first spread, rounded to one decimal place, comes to 0.2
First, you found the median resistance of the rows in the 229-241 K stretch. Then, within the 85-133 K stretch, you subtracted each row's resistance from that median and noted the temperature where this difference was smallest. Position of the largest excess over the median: 112.0 K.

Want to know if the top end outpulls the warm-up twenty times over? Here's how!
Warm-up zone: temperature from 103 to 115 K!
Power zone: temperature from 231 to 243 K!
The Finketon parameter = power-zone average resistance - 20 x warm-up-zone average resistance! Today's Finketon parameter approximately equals -392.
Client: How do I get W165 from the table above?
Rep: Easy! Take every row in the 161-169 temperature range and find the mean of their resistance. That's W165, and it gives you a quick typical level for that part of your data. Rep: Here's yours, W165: 17.8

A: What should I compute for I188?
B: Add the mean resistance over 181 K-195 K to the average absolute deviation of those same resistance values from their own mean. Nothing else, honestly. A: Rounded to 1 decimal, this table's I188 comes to 19.5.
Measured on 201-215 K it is 19.6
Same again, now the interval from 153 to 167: 18.5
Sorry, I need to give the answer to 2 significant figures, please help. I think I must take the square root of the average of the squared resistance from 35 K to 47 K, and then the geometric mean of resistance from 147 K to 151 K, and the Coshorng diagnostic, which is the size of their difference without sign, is 2.0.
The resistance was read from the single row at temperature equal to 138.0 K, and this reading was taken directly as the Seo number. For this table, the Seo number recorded 19.53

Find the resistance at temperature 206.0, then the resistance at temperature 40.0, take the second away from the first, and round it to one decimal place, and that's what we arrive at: -2.3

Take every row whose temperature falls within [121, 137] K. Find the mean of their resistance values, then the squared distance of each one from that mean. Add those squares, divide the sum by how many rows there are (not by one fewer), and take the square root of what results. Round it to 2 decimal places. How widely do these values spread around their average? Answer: 0.96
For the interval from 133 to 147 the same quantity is 0.84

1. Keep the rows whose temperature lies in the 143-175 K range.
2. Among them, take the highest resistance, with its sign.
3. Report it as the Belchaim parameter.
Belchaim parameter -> 20.07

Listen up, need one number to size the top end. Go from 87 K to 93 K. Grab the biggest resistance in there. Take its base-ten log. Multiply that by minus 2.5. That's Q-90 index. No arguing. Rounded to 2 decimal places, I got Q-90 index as -3.28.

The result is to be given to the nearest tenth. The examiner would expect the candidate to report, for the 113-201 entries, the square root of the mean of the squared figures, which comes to 18.9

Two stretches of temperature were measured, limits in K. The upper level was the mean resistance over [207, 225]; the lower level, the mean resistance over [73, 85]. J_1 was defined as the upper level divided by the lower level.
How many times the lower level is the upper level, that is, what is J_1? 0.932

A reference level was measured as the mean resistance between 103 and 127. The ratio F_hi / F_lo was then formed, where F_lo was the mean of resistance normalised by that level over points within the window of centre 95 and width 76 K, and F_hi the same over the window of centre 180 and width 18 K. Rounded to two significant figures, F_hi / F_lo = 0.97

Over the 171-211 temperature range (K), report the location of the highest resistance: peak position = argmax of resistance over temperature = 198.0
